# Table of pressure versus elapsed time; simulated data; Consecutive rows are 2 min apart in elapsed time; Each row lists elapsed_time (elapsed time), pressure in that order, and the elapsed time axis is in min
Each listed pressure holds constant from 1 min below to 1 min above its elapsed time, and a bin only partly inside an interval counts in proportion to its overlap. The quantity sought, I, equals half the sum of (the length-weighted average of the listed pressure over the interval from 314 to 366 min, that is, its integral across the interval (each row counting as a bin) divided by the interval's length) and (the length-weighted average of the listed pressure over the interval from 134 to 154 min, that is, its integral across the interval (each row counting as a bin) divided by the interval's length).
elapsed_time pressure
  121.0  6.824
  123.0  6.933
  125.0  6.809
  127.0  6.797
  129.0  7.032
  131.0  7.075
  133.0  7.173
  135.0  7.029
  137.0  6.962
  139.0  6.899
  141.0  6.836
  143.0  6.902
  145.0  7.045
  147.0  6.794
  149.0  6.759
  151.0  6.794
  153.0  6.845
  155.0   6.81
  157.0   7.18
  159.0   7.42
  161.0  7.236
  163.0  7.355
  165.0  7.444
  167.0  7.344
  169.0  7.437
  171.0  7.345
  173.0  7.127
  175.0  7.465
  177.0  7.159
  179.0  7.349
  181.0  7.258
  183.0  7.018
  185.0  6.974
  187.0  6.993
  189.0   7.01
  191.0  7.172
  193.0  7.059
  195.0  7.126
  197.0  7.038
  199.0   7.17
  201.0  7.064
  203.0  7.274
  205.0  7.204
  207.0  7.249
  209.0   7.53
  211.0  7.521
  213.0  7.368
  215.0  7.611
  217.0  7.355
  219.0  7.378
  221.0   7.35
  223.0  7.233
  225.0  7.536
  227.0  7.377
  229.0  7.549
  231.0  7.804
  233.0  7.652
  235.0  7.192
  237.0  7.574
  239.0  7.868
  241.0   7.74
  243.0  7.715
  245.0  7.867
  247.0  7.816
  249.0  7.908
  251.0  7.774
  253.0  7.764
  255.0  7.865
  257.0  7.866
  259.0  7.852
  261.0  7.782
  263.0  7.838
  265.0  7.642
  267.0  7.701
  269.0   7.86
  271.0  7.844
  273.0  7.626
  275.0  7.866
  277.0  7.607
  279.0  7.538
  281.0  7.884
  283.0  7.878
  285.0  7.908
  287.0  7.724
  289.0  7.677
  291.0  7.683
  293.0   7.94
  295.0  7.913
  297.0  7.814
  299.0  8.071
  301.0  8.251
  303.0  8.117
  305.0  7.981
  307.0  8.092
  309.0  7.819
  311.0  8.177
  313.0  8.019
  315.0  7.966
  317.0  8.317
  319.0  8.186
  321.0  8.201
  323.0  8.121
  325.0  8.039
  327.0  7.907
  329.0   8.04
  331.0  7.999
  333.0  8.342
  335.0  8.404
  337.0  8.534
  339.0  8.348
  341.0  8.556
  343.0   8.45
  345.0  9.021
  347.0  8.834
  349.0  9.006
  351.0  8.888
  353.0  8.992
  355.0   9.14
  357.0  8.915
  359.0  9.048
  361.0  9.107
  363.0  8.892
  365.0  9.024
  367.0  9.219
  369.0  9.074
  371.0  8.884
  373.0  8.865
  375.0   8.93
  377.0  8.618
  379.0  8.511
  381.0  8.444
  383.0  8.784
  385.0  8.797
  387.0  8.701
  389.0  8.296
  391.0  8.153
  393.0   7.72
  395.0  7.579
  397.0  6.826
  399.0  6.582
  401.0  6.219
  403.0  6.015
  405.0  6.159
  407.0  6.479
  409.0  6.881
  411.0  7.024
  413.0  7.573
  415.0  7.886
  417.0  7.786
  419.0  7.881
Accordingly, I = 7.7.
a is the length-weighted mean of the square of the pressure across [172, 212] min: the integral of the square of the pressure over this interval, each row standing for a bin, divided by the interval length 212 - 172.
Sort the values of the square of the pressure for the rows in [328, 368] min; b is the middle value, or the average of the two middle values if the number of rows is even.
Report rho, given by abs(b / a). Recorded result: 1.5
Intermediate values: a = 52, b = 79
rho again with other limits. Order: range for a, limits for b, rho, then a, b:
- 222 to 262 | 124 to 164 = 0.8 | 59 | 48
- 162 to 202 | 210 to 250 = 1.1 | 52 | 57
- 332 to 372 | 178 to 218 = 0.7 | 78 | 52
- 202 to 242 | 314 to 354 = 1.2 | 56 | 70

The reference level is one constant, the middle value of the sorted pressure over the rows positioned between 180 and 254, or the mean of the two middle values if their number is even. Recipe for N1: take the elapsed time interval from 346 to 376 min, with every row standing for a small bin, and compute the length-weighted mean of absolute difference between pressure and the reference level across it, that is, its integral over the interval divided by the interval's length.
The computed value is 1.6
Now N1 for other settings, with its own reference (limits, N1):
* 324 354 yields 1.1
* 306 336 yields 0.7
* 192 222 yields 0.2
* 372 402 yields 1.0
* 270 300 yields 0.4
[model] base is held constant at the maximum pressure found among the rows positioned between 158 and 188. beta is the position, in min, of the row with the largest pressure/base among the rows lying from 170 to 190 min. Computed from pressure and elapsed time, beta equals 175.0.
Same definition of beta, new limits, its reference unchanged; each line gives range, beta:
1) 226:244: 239.0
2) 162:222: 215.0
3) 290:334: 333.0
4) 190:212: 209.0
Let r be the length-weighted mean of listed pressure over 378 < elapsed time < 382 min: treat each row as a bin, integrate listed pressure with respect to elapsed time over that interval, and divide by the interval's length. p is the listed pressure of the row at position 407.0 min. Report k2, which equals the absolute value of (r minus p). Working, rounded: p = 6.479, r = 8.5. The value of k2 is 2.00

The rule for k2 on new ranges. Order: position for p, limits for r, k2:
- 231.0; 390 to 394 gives 0.13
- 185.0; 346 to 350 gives 1.95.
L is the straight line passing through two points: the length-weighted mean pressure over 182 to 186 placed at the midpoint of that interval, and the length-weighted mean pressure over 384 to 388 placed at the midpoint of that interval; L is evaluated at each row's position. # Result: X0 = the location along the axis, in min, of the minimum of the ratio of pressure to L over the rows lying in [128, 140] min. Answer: 139.0 min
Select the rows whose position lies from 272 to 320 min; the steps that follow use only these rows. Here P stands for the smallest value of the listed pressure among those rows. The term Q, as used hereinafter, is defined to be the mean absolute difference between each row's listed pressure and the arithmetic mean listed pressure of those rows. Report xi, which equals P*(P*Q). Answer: 9.5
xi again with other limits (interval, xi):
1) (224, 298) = 6.5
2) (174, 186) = 7.5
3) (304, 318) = 7.5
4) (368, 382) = 14.5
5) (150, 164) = 10.9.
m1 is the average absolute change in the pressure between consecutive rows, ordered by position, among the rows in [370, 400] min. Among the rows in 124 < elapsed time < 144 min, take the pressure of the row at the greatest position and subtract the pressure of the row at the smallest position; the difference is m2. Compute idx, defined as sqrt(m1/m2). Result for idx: 1.6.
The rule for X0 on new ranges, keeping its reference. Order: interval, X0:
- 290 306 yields 291.0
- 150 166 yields 155.0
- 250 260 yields 253.0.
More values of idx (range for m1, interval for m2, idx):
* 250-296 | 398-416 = 0.3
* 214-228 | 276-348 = 0.3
